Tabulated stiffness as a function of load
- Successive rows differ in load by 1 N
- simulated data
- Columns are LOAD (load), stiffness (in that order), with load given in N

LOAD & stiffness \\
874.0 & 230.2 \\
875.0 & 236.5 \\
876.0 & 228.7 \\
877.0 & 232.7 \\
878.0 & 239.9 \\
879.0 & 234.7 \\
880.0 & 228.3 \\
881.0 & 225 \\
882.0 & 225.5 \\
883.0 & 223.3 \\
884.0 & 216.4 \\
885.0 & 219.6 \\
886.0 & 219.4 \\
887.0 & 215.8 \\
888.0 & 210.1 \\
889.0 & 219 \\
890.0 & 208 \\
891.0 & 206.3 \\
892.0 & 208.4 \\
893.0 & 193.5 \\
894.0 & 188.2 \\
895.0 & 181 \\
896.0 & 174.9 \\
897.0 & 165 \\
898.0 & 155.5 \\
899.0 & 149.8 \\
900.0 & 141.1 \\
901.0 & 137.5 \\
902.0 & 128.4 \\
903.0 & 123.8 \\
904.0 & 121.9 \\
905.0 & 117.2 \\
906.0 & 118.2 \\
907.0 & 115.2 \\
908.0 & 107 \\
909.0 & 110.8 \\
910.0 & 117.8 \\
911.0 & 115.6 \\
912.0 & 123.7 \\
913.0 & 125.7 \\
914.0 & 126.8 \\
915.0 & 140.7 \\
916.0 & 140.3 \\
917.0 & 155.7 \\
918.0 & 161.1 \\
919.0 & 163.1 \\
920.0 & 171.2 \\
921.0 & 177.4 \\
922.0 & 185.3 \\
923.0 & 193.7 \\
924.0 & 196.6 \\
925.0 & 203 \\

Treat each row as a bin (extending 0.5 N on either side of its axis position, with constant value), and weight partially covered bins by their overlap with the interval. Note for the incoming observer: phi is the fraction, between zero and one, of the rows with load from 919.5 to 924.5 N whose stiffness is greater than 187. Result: 0.4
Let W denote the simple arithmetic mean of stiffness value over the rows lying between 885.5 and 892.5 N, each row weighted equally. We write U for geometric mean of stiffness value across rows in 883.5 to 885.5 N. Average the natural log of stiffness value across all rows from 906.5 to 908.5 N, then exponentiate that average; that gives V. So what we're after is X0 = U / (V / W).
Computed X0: 417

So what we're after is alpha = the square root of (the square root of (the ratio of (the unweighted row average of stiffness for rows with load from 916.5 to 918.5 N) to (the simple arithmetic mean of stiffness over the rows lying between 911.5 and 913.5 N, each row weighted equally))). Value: 1.06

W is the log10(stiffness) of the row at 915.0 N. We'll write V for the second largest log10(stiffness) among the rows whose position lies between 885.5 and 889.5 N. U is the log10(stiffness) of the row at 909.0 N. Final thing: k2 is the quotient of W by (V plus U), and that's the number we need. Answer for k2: 0.49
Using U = 2.04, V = 2.34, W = 2.15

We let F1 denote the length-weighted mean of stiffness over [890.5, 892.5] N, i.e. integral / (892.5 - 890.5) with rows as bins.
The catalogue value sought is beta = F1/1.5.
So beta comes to 138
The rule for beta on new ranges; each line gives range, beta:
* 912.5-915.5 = 87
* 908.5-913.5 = 79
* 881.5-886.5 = 147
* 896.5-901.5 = 100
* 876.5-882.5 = 154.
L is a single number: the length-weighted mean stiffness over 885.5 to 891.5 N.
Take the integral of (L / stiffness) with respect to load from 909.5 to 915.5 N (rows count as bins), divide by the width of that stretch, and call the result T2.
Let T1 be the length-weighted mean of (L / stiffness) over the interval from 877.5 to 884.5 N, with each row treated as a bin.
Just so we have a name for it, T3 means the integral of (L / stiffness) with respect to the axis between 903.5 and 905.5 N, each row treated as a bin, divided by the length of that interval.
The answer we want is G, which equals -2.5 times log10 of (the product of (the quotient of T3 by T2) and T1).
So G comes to 0.0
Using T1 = 0.9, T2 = 1.7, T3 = 1.78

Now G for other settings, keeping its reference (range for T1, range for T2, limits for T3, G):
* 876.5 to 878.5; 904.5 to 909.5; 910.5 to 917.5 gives 0.3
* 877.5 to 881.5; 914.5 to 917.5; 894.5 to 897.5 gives 0.3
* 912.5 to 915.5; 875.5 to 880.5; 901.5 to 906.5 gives -1.2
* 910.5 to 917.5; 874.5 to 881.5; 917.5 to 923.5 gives -0.8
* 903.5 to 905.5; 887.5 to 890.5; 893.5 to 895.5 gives -0.8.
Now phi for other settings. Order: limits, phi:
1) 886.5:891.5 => 1.0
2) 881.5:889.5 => 1.0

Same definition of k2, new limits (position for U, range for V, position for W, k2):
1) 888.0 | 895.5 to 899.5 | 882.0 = 0.52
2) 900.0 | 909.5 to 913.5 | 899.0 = 0.51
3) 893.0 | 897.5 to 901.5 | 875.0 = 0.53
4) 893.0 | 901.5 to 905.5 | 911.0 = 0.47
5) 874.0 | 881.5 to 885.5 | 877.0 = 0.50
